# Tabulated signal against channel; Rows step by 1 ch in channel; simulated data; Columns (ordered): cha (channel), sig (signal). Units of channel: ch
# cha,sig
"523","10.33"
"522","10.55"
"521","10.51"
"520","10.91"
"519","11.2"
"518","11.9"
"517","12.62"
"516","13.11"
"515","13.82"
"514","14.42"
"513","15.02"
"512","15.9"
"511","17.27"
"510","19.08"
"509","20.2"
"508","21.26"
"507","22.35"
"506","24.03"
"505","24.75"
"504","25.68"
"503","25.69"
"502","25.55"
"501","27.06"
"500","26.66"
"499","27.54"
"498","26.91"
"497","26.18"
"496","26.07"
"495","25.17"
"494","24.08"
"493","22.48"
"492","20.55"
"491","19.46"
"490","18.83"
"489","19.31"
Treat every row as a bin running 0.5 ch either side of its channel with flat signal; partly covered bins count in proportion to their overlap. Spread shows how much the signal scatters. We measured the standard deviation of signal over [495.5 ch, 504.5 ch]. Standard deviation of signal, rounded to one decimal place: 0.7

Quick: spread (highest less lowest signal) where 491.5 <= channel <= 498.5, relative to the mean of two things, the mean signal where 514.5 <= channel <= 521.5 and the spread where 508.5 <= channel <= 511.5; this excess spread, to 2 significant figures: -1.1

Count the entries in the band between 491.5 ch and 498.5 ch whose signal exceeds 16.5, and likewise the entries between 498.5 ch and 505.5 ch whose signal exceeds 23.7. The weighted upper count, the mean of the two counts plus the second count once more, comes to 14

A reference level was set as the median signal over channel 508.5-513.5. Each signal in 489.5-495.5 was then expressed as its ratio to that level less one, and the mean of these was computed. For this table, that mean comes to 0.26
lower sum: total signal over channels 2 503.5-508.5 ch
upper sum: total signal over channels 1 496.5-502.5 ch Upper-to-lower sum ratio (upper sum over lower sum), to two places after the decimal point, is 1.35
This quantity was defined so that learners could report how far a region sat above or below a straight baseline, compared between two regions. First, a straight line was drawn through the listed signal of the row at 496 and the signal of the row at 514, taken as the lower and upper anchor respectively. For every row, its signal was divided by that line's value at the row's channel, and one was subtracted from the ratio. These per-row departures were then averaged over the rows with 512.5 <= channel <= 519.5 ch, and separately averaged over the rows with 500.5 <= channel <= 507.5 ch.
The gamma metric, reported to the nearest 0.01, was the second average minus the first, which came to 0.20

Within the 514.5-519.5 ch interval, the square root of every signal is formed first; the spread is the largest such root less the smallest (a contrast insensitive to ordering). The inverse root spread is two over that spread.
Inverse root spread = 5.4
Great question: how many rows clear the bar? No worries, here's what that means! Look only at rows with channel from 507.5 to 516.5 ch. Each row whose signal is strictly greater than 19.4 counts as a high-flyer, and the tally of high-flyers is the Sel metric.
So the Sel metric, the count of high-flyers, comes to 2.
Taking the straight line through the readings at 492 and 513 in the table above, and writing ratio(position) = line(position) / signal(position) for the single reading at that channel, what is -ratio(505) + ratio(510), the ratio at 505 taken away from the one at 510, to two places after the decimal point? 0.14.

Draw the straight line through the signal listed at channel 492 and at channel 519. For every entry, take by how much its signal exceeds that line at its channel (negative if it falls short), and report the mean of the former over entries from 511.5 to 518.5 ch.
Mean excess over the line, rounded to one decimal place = 1.2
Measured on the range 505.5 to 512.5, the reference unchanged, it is 5.3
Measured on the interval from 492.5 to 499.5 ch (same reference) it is 6.3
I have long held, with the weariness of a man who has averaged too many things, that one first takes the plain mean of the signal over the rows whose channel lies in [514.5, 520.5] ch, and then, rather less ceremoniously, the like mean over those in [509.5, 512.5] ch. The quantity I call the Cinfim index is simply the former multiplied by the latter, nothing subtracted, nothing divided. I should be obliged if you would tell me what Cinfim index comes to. 214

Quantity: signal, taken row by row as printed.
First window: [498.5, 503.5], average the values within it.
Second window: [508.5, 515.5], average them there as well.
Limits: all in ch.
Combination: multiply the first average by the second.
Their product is 438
